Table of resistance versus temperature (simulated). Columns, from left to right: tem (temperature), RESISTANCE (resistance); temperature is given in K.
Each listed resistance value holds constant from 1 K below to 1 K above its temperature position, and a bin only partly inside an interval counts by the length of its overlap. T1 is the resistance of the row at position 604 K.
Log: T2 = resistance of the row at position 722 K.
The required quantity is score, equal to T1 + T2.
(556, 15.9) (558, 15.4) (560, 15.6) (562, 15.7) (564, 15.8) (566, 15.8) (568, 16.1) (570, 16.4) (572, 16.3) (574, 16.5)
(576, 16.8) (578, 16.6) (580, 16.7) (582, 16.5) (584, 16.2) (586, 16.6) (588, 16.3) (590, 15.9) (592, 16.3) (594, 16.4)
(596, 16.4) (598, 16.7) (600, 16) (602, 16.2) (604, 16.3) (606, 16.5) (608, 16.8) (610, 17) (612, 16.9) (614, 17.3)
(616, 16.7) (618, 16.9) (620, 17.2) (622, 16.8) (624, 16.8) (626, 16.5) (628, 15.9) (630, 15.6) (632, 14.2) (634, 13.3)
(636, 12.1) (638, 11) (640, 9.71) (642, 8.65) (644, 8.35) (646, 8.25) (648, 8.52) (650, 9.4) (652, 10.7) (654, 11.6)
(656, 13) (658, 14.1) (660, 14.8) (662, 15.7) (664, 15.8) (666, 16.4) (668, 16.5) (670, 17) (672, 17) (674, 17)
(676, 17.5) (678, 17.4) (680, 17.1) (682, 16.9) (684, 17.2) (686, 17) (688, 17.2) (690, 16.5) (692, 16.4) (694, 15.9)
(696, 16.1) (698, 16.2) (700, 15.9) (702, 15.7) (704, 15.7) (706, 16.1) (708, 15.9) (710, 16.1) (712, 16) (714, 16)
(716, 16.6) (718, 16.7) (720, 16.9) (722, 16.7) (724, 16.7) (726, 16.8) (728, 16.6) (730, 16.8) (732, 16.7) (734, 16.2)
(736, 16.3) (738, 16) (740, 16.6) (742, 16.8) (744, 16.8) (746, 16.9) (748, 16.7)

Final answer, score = 33.0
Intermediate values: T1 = 16.3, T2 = 16.7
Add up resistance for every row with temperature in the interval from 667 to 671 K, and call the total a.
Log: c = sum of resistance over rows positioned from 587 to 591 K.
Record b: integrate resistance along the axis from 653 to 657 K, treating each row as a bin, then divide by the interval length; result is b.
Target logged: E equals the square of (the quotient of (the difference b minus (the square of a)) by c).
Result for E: 1188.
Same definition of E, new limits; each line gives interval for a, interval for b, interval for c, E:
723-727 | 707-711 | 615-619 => 1084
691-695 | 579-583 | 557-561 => 1097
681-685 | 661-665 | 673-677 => 1105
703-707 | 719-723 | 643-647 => 3589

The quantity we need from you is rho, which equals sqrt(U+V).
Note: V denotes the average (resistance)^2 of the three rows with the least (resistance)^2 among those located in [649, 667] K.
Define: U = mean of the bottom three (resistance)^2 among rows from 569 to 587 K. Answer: 19.4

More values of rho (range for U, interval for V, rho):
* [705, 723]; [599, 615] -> 22.7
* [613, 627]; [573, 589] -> 23.3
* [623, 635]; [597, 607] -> 21.6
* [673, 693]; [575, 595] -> 23.1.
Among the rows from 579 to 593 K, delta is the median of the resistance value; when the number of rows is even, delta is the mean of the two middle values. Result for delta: 16.30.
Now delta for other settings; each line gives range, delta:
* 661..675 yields 16.50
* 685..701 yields 16.30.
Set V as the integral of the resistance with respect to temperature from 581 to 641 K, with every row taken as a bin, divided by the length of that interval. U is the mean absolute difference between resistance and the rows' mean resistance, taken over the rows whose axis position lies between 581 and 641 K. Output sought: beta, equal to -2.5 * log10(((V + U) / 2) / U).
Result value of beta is -2.1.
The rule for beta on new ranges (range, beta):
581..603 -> -4.1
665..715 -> -3.1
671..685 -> -4.2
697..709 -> -4.3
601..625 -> -3.9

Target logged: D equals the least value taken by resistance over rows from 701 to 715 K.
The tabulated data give 15.7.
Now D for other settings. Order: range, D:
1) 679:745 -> 15.7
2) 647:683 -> 8.52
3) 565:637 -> 12.1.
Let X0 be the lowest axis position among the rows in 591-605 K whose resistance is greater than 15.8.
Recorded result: 592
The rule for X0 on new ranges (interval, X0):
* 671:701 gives 672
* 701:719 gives 706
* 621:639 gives 622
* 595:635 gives 596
